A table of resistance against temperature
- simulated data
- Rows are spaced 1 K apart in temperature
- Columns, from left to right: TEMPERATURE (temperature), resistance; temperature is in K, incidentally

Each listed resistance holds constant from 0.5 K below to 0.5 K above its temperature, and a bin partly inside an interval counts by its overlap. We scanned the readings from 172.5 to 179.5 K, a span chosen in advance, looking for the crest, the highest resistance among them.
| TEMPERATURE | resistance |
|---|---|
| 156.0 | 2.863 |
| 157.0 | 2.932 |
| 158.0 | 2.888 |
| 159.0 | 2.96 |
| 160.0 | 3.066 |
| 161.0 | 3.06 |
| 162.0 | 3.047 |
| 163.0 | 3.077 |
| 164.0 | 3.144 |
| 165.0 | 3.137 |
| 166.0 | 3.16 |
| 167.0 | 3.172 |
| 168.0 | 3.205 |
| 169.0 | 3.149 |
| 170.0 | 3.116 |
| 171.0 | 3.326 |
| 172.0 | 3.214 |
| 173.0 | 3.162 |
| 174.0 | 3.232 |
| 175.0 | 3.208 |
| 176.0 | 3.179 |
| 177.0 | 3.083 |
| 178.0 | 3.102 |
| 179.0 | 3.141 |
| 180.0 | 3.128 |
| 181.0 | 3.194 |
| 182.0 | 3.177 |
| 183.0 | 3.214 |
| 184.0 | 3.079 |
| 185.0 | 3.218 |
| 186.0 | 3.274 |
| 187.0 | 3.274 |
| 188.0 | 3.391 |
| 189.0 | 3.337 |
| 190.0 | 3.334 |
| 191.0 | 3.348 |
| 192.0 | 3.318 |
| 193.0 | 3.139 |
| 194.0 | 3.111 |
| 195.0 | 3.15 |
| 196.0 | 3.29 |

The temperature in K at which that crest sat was 174.0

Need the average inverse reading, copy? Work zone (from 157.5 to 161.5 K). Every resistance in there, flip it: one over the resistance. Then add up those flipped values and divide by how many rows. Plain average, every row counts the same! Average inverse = 0.334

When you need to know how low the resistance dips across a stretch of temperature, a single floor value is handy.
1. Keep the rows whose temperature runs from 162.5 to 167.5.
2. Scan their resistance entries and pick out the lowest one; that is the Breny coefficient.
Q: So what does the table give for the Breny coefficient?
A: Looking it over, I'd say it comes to 3.077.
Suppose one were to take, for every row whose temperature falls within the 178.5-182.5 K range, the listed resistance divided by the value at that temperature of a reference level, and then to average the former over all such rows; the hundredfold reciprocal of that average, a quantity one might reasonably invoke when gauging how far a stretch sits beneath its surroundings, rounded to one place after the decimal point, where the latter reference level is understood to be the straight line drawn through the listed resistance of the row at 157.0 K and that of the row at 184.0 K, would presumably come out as 96.8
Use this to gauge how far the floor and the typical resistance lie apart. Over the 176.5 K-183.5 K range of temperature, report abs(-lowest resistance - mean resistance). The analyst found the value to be 6.23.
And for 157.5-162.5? 5.89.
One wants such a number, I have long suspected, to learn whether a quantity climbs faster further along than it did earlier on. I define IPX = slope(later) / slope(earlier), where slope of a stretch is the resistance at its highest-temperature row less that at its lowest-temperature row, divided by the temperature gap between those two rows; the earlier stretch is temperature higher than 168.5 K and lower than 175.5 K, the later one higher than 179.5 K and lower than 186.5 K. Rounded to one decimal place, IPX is 2.5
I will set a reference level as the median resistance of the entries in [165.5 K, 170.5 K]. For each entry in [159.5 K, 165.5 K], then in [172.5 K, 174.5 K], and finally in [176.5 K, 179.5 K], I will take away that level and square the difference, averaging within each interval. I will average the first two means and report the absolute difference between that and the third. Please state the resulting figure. 0.001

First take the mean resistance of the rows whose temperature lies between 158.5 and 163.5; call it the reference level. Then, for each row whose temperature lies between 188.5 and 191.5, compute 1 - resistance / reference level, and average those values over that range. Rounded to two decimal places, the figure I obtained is -0.10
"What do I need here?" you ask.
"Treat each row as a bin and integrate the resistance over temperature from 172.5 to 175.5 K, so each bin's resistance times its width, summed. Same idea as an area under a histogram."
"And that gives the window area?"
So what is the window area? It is 9.6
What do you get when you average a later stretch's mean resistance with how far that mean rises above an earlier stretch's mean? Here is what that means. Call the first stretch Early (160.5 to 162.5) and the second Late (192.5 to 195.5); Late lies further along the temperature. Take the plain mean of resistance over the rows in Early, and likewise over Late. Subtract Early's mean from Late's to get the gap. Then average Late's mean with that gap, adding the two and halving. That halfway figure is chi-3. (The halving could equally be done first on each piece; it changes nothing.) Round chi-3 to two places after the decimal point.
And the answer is 1.61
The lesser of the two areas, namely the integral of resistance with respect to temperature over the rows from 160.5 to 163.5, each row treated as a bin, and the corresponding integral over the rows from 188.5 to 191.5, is 9.18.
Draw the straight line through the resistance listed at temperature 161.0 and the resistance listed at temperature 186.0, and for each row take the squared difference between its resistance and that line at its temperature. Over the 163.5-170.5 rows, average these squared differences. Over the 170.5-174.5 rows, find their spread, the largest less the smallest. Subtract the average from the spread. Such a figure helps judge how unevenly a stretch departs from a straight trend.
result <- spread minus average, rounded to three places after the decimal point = 0.030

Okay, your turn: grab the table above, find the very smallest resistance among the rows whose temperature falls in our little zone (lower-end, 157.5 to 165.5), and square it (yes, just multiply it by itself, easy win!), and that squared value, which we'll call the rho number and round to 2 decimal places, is 8.34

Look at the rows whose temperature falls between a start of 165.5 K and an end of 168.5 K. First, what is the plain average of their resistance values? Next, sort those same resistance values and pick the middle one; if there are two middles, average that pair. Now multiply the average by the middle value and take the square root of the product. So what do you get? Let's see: 3.18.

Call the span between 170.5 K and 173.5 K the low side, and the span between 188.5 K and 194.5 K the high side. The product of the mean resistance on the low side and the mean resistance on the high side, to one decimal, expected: 10.6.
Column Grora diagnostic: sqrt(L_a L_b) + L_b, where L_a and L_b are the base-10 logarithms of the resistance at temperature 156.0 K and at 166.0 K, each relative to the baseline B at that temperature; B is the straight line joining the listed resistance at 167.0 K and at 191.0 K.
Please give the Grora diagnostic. 0.0040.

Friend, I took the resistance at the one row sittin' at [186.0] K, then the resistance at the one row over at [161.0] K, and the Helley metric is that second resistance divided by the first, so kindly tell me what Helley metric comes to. 0.935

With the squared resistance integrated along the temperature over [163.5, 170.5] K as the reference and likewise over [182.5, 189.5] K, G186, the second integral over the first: 1.07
